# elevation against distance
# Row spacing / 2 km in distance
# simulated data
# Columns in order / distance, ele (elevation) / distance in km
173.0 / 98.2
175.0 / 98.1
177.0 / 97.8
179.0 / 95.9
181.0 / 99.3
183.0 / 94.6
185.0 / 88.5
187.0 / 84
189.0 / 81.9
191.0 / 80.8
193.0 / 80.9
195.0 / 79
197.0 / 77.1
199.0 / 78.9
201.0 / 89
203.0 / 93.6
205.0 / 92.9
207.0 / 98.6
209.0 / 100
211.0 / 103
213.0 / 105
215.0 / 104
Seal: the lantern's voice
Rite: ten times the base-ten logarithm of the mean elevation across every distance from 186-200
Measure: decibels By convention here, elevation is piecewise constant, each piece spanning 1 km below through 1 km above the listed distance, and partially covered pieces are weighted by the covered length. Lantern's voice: 19.1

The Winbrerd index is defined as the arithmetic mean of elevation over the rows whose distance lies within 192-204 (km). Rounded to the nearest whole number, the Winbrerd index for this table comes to 83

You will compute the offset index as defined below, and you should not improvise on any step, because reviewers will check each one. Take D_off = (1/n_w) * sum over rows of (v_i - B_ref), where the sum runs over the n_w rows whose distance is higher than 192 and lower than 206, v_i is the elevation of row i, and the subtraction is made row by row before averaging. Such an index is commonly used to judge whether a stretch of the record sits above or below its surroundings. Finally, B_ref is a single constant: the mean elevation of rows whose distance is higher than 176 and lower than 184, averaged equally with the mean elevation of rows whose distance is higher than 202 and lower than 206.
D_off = -11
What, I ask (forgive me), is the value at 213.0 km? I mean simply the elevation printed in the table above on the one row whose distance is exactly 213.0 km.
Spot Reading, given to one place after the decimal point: 105.0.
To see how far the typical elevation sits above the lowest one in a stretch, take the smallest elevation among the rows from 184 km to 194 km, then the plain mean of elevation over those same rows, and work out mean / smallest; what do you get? 1.03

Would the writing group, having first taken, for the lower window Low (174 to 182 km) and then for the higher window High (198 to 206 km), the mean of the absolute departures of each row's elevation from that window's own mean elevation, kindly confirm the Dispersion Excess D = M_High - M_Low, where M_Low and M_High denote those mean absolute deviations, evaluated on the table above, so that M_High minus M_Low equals 3.9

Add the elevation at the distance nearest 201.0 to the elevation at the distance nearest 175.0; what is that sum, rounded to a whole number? 187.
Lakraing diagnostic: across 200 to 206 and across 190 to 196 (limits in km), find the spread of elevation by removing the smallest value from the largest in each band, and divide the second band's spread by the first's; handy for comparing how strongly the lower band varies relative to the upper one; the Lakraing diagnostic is 0.41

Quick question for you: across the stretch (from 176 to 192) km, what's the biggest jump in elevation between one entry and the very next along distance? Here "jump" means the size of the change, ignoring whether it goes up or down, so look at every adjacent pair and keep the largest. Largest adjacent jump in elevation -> 6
